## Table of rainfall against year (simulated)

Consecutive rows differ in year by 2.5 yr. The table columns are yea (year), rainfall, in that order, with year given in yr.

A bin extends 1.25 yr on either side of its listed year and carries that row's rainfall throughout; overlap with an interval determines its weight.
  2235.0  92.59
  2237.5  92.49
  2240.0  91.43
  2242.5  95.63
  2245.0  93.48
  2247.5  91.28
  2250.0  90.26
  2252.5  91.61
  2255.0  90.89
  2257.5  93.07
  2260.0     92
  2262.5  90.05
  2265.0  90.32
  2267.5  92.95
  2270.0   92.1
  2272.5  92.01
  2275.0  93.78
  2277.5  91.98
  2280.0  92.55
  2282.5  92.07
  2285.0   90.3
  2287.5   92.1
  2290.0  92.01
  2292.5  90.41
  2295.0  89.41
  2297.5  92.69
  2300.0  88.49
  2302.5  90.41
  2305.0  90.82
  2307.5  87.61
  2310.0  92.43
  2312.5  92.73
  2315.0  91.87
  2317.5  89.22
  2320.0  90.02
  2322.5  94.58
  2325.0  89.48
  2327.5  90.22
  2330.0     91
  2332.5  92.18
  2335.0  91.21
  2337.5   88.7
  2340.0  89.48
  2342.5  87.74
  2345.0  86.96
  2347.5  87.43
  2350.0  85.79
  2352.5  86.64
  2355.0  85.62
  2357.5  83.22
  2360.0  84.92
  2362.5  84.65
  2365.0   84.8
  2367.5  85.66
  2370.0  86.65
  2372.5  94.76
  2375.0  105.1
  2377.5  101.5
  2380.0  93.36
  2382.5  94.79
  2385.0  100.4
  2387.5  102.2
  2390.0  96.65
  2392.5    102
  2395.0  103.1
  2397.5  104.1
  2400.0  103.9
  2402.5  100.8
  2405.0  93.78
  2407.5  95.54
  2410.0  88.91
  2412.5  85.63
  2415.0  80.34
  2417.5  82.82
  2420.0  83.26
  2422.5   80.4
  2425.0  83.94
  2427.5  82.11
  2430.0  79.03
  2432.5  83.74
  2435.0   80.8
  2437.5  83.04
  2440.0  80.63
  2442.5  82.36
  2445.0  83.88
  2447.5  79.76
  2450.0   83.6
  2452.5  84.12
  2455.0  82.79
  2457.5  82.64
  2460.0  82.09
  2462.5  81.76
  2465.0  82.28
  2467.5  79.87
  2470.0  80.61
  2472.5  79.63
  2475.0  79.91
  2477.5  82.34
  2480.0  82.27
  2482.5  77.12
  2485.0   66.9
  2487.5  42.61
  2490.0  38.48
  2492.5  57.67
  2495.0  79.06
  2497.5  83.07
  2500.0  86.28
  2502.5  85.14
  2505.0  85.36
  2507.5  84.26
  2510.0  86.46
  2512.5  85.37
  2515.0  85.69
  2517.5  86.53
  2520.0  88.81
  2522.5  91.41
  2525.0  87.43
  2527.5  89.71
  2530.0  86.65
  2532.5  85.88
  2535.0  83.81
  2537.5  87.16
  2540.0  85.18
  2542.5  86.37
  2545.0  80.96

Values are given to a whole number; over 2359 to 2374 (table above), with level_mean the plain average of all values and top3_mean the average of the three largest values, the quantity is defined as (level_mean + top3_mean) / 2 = 88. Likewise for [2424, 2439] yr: 83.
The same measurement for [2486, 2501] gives 74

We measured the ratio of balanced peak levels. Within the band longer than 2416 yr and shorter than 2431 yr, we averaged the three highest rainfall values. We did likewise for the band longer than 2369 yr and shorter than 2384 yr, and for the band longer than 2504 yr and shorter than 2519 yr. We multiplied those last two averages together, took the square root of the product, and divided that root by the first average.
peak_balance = 1.12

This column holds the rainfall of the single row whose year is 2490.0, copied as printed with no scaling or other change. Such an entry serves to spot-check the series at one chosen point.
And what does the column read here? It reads 38.48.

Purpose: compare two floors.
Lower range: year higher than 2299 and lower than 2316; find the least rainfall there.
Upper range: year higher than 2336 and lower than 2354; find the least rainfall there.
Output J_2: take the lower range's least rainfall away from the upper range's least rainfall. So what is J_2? -2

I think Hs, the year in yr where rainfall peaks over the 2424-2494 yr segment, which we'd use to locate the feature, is 2452.5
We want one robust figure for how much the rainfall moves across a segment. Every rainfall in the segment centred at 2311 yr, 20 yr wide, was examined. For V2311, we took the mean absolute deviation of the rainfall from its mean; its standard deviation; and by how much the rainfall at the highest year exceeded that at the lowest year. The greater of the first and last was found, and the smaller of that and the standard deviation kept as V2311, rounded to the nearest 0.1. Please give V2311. 1.3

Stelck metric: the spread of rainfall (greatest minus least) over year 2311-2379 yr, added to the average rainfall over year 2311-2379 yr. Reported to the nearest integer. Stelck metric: 112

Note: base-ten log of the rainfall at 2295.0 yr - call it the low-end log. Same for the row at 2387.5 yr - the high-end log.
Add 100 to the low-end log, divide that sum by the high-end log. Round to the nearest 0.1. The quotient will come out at 50.7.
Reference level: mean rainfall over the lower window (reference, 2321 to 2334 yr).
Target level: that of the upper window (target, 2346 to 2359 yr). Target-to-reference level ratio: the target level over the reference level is 0.94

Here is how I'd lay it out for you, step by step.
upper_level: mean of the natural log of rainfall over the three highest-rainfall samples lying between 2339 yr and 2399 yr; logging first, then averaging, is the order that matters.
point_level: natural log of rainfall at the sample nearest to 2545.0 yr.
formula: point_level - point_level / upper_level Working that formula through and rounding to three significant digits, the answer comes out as 3.45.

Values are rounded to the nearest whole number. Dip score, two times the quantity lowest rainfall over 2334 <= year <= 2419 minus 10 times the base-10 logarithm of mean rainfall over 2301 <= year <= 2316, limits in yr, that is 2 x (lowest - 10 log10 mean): 122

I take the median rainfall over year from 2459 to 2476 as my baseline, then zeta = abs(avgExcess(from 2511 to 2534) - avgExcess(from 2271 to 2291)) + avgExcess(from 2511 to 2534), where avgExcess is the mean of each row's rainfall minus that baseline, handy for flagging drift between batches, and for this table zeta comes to 11.5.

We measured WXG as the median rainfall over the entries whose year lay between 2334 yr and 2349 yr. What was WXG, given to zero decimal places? 88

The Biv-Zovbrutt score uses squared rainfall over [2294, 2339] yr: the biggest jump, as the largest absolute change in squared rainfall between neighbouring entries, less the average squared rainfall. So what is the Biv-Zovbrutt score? -7296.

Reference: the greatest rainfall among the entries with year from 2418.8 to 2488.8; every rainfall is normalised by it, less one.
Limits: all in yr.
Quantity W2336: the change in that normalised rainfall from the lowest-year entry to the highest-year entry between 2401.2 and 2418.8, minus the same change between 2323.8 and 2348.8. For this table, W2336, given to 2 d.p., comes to -0.19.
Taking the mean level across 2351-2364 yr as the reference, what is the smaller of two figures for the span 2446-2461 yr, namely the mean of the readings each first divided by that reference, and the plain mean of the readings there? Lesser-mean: 0.97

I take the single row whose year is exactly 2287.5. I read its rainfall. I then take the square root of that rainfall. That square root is 9.6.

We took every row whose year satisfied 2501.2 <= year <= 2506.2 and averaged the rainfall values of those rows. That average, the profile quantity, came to 85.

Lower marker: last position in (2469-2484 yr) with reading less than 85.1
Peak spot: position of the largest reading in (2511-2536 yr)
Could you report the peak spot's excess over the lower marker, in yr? 40.0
